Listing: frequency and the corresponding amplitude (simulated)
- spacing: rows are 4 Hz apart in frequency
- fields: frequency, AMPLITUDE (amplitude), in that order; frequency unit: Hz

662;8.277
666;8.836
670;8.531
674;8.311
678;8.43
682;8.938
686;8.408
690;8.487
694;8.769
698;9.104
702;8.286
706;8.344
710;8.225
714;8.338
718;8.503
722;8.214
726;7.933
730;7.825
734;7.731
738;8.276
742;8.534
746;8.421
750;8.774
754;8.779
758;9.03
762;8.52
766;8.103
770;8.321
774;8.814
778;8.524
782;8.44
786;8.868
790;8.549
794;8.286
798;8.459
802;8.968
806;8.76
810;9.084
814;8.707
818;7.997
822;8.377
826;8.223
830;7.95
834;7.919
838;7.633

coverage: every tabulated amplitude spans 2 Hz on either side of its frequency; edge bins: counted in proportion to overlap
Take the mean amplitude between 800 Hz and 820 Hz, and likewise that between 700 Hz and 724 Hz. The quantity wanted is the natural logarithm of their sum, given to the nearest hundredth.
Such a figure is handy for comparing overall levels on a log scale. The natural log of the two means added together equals 2.83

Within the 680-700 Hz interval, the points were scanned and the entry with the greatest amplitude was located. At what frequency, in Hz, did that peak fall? 698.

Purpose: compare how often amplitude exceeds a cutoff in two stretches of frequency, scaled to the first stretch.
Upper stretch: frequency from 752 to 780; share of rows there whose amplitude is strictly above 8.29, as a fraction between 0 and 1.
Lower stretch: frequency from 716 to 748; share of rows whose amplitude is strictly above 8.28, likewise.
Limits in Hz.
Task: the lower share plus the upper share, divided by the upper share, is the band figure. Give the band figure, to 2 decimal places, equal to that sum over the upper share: 1.44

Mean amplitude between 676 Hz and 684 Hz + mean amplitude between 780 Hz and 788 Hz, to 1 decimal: 17.3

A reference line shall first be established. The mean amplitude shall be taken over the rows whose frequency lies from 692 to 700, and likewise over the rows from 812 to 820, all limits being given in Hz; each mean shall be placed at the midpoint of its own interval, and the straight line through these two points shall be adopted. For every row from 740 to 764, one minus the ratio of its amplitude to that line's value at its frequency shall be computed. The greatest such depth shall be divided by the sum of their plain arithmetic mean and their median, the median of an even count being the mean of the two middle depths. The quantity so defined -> -18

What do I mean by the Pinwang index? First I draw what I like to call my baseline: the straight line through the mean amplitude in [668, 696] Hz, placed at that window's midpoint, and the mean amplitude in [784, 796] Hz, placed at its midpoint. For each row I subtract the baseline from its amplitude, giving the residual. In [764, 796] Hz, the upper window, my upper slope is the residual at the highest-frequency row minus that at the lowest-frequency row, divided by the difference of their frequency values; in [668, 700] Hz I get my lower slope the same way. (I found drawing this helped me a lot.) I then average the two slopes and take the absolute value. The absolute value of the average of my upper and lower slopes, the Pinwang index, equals 0.013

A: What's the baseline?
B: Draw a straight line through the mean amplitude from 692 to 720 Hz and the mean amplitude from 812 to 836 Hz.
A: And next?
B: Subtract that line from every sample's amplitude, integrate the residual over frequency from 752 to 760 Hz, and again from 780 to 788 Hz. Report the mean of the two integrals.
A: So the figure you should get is 4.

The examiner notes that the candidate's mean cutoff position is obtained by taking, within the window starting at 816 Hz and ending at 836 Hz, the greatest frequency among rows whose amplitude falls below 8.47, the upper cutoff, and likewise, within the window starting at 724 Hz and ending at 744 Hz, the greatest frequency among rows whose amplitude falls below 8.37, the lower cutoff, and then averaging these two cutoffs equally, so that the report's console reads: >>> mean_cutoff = 786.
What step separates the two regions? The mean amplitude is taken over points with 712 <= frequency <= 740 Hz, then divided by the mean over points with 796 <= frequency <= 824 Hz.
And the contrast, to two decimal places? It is 0.94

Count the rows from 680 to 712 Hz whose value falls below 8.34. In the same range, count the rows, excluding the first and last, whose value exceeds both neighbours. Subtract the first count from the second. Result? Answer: 0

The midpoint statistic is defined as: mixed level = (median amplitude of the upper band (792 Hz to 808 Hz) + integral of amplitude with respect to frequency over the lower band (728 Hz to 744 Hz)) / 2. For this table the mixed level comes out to 69.0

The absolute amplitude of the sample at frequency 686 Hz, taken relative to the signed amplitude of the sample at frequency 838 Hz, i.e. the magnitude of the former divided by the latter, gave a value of 1.10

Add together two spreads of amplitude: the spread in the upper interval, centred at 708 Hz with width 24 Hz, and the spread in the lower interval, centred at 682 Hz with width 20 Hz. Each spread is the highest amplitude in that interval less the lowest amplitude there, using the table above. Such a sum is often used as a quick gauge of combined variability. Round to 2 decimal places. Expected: 1.51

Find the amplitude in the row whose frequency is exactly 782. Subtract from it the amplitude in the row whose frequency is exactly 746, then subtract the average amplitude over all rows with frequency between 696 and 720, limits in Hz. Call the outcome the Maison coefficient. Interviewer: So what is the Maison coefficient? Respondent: -8.45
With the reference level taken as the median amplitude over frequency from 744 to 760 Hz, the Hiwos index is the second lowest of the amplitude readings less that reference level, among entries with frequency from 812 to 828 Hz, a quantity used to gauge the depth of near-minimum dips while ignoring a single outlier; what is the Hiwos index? -0.55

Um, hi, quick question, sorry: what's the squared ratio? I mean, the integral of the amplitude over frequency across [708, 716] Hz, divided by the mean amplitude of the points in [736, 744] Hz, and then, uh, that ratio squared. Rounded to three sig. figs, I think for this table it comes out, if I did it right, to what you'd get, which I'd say 62.1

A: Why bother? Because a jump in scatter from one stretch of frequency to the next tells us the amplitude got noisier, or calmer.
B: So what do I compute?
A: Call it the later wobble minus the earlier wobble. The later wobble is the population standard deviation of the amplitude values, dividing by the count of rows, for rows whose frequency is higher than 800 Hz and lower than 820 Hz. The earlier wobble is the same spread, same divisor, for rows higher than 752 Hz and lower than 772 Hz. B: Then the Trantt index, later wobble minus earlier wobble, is 0.051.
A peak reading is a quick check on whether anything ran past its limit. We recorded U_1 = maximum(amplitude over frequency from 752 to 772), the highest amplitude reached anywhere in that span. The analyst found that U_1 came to 9.03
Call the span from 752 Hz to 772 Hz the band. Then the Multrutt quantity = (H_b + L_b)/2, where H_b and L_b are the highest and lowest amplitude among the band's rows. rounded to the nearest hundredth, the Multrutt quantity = 8.57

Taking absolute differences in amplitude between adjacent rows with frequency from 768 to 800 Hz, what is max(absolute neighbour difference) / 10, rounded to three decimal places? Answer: 0.049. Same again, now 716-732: 0.029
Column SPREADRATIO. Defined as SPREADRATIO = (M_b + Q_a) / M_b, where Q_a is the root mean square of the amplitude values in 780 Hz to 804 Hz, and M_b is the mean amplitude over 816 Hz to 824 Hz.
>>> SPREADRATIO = 2.050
